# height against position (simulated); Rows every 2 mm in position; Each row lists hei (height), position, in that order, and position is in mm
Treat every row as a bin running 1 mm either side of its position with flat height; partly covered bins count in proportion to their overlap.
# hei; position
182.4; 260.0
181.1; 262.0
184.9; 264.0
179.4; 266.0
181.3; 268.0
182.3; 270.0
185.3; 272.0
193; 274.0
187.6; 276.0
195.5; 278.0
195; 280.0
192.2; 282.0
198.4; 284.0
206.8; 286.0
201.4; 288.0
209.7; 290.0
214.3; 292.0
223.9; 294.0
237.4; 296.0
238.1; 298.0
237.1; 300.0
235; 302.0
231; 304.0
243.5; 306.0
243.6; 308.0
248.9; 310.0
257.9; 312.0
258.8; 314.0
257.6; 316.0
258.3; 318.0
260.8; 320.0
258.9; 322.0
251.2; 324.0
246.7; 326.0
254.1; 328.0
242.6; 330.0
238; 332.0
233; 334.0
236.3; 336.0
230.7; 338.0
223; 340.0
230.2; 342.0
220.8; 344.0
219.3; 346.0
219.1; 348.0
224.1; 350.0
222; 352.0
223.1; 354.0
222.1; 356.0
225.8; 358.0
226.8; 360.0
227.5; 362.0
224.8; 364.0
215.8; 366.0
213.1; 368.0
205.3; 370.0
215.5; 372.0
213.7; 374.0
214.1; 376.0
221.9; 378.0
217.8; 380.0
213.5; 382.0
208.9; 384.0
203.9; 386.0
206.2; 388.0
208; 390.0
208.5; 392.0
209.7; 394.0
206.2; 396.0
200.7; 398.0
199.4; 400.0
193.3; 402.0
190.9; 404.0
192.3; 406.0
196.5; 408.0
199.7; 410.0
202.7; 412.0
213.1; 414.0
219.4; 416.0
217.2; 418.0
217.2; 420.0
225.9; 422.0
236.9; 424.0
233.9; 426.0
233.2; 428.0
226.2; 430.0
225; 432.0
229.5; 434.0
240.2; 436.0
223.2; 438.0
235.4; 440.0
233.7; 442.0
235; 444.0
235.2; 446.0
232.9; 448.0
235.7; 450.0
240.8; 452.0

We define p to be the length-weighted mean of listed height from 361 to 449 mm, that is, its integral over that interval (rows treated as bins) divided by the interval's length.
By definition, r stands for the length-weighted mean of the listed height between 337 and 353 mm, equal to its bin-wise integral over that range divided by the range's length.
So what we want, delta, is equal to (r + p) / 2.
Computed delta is 220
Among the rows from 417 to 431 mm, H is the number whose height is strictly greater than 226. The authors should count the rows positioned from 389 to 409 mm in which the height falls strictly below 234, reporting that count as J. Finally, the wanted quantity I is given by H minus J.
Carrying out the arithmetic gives -6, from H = 4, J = 10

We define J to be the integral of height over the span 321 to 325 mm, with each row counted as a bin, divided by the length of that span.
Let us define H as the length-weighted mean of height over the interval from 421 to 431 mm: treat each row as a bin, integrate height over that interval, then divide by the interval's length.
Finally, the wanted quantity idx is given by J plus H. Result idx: 486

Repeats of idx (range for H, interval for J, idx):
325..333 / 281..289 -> 445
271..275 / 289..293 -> 401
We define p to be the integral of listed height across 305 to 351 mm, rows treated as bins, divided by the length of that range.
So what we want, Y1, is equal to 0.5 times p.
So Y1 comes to 121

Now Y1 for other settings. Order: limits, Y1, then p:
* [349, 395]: 108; 216.2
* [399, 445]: 109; 218.3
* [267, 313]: 107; 214.7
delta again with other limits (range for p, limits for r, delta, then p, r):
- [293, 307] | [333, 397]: 227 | 235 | 218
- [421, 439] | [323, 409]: 224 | 230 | 219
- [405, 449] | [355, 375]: 221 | 223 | 219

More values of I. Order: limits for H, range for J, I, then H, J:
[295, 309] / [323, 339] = 5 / 7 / 2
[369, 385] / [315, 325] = 0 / 0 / 0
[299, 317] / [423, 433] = 5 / 9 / 4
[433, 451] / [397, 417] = -2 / 8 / 10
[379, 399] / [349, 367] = -9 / 0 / 9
